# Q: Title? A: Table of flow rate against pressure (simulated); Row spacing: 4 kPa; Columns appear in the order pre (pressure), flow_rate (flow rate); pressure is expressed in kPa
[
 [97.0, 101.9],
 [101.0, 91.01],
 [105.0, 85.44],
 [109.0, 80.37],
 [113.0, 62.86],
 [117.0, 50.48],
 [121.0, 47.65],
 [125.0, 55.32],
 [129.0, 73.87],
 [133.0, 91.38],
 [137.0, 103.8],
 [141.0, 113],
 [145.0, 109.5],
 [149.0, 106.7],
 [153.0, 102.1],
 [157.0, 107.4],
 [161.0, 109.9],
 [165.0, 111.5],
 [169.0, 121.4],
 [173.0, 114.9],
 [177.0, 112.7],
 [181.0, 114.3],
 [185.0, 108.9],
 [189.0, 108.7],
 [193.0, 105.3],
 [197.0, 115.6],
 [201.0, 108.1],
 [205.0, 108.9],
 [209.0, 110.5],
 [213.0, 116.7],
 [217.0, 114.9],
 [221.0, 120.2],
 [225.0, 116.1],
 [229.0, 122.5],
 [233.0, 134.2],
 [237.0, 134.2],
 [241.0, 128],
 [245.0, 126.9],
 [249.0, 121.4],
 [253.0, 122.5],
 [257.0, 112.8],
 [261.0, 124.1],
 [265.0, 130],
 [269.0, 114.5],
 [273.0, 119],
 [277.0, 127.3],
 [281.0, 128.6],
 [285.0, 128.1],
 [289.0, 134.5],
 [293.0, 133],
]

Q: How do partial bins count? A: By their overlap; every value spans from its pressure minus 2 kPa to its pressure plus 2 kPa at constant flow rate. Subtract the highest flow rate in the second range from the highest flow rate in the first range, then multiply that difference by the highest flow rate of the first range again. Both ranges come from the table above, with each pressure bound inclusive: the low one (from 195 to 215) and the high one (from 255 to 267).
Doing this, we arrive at -1552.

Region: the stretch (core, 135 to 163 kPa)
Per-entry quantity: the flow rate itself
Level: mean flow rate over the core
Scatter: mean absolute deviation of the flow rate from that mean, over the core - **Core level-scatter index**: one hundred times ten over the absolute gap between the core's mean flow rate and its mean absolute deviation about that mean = 9.6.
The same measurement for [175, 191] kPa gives 9.2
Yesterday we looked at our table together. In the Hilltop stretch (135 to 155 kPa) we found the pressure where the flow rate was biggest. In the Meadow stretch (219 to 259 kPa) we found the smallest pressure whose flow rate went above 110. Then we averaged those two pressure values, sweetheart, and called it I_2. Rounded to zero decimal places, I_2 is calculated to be 181 kPa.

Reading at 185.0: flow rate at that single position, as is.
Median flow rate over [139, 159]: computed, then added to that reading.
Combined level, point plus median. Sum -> 216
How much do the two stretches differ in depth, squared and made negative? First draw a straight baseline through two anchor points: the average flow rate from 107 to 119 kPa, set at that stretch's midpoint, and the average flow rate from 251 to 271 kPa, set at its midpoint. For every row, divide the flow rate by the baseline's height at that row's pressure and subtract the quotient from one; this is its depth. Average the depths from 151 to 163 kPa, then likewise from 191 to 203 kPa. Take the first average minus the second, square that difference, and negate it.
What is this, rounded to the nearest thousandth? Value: -0.030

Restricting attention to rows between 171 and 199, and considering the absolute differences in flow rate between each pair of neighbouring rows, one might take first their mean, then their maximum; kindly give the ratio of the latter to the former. 2.68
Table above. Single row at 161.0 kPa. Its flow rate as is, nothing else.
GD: 109.9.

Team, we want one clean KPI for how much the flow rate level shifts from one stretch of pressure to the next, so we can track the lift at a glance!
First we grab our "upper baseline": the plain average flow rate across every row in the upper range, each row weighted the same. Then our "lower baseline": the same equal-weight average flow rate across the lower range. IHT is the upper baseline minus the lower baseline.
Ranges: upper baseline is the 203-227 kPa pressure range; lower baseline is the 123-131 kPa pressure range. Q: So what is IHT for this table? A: 50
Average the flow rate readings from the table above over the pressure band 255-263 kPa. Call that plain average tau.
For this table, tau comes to 118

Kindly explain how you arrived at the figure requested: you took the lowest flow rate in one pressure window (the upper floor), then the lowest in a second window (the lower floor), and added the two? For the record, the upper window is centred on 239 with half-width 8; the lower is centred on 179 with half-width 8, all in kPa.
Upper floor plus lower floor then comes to 236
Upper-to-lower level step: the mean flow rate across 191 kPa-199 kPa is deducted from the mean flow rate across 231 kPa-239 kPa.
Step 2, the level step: 24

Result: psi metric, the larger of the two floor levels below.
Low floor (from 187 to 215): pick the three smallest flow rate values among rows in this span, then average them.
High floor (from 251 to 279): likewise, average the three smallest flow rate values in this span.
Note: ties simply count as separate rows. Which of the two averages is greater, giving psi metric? 115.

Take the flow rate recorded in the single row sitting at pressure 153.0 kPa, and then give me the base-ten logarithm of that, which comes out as 2.01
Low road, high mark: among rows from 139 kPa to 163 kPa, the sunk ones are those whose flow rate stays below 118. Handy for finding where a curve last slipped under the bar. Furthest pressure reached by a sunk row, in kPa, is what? 161.0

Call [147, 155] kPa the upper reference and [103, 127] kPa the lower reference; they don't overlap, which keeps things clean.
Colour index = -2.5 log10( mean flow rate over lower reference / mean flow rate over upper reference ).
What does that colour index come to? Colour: 0.54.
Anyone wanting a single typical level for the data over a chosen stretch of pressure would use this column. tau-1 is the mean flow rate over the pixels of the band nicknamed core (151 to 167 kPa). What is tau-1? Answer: 108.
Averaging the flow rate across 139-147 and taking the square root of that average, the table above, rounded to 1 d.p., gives 10.5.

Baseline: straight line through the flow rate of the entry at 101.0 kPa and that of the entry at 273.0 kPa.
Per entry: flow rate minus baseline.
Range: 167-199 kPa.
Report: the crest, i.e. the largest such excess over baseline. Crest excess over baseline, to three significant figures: 19.3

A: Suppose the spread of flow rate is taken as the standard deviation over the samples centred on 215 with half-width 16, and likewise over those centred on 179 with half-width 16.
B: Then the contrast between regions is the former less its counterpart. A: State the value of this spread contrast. 0.3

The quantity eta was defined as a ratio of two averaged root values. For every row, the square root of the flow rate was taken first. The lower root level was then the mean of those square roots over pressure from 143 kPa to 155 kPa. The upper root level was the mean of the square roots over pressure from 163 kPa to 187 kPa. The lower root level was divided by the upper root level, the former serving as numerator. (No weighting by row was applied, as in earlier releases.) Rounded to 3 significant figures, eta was 0.965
